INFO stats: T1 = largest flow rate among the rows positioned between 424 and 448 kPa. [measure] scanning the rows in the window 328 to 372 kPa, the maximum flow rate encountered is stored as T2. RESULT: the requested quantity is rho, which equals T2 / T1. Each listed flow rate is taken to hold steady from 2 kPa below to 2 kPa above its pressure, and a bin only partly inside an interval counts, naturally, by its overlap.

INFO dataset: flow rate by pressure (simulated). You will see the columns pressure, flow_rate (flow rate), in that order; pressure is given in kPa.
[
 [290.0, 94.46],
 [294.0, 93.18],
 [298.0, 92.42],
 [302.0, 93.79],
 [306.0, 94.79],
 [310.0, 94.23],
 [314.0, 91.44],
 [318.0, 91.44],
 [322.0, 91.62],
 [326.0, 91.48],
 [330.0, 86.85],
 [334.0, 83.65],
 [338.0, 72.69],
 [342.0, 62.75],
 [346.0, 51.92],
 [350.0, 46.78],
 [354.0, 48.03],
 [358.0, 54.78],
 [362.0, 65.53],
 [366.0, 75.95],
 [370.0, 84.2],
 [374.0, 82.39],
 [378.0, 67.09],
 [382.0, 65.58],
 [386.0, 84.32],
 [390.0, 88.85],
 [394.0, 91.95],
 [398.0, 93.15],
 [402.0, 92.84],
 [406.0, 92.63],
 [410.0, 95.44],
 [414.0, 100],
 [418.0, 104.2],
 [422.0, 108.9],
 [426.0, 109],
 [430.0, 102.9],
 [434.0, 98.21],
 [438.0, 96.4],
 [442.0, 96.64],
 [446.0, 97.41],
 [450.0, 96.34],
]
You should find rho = 0.80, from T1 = 109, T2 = 86.85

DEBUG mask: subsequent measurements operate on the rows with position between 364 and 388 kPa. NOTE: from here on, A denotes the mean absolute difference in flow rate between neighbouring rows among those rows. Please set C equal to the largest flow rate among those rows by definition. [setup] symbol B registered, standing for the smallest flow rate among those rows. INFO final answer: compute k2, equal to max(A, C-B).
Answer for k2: 19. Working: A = 9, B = 65.58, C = 84.32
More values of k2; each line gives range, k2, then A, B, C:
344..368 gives 29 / 7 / 46.78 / 75.95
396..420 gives 12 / 2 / 92.63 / 104.2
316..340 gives 19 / 4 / 72.69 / 91.62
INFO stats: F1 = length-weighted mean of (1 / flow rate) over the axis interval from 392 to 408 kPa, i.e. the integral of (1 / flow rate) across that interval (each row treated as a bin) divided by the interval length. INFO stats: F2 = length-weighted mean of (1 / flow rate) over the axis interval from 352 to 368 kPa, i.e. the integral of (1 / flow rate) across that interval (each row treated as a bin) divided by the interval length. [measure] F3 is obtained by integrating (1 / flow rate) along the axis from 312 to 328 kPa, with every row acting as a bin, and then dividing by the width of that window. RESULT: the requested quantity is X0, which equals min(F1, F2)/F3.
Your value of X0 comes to 0.99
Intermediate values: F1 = 0.0108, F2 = 0.017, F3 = 0.0109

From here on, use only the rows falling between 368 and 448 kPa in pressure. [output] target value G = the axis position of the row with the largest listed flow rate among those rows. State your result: 426.0 kPa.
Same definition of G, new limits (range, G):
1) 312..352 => 322.0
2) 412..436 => 426.0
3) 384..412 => 410.0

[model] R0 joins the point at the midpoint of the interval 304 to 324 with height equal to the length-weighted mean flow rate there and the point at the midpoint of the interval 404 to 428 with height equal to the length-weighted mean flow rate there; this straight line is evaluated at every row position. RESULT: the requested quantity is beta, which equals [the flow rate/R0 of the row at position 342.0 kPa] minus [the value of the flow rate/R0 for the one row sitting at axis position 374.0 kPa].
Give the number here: -0.18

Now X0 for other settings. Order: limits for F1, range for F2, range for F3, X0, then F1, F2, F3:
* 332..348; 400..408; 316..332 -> 0.97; 0.0152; 0.011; 0.0111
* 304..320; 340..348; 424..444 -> 1.08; 0.0108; 0.018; 0.0100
